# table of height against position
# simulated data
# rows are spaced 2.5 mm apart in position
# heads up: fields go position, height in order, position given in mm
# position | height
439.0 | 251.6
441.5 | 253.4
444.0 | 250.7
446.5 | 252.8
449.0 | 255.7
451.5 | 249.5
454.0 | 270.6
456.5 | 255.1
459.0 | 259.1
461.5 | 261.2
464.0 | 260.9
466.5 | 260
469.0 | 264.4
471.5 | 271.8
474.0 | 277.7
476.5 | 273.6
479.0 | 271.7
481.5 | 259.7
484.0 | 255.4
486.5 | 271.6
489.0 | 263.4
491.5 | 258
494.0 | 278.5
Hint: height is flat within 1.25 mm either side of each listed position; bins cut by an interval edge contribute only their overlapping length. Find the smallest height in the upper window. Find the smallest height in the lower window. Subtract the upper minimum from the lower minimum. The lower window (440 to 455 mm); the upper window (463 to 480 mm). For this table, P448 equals -10.5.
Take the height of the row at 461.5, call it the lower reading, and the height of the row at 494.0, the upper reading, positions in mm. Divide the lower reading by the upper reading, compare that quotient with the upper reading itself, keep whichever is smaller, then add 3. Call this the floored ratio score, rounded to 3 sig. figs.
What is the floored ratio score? 3.94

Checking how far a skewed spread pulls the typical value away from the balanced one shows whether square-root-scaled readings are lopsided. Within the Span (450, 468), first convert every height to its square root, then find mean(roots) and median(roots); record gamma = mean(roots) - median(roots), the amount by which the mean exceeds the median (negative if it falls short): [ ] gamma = -0.017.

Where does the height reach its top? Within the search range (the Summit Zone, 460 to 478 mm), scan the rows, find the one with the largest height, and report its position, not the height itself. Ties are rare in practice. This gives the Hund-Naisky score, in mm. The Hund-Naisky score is 474.0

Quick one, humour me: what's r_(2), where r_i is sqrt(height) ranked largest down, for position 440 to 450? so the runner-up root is 15.9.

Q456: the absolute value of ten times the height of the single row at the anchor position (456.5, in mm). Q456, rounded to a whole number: 2551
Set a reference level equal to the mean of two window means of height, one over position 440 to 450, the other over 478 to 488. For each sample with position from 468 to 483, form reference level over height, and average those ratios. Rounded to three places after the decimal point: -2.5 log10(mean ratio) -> 0.044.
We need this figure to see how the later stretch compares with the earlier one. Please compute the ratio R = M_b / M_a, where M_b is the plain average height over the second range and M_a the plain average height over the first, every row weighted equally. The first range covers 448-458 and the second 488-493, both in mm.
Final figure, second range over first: 1.01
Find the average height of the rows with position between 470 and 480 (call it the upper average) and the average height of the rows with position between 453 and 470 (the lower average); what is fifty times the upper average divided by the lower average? 52.3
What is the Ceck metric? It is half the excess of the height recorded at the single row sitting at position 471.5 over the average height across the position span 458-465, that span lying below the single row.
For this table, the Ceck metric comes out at 5.7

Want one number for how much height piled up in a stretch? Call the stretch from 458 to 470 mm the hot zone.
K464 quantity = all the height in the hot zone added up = 1306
